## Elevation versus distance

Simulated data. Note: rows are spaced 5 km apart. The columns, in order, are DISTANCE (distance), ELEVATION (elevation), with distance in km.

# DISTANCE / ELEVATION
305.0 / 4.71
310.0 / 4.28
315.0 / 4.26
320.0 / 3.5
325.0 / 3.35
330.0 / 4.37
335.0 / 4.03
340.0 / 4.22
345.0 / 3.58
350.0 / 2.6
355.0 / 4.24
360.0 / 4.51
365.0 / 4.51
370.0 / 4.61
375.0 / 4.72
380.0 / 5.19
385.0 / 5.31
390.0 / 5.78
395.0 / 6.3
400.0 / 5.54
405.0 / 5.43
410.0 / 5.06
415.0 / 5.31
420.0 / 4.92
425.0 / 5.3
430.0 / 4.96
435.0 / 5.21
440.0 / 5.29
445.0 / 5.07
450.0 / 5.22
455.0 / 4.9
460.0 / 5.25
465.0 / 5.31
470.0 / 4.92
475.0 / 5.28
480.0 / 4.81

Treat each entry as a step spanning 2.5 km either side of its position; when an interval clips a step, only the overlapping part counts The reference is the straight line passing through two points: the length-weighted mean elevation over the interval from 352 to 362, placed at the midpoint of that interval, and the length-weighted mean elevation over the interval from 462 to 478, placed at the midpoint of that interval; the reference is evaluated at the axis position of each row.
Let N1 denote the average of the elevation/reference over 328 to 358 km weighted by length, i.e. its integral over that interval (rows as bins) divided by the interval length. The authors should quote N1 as 0.92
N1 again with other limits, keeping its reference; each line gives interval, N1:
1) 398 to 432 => 1.10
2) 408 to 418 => 1.10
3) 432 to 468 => 1.03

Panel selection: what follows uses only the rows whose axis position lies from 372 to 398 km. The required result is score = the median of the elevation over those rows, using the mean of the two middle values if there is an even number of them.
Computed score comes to 5.31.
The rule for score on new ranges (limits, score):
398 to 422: 5.31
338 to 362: 4.22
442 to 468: 5.22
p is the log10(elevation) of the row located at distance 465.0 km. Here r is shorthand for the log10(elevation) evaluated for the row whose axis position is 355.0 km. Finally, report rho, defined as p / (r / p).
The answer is 0.84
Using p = 0.73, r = 0.63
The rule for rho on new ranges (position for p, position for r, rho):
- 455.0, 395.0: 0.60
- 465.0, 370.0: 0.79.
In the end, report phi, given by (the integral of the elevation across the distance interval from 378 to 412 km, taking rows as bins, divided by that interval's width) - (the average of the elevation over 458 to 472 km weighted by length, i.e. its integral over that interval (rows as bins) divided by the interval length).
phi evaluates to 0.4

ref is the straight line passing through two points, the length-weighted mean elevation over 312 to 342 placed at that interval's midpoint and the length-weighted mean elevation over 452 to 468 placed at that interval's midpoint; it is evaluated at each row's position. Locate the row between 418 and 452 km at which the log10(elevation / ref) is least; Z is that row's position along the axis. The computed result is 445.0 km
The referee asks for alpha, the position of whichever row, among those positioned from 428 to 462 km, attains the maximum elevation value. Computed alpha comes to 440.0 km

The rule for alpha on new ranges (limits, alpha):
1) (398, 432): 400.0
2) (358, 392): 390.0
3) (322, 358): 330.0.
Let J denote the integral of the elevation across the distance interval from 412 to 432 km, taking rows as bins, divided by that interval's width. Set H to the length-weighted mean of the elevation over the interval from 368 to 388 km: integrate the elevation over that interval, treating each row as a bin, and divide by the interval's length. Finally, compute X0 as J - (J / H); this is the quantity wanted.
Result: 4.10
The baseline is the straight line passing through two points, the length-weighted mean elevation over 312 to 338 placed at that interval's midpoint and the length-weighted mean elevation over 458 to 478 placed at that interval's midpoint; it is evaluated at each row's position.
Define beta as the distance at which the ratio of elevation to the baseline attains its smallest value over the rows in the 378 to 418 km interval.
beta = 410.0 km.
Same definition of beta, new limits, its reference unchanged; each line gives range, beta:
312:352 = 350.0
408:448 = 445.0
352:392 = 355.0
